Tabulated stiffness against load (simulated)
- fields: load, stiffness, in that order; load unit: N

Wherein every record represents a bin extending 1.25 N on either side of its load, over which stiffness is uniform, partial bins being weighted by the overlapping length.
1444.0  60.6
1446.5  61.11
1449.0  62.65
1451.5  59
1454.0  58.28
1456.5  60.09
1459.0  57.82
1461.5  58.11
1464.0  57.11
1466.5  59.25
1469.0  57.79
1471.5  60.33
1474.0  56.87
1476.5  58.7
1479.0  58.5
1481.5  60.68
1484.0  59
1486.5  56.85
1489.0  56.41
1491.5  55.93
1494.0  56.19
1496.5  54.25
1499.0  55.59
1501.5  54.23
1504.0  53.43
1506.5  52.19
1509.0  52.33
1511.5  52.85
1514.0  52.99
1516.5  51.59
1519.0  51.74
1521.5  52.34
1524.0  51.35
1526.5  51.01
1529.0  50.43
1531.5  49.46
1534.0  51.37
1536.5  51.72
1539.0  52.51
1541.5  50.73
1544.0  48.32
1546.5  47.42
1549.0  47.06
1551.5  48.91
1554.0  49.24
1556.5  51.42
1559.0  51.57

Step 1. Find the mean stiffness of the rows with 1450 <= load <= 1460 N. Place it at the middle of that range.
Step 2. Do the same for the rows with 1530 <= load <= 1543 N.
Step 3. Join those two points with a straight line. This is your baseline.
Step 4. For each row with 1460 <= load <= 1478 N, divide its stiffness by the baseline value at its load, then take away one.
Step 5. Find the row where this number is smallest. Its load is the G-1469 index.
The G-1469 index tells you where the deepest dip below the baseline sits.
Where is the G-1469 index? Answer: 1464.0 N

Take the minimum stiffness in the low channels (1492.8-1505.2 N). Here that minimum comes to 53.43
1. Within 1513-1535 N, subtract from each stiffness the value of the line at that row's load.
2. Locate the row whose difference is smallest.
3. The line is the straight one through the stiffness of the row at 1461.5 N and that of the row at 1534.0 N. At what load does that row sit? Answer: 1531.5 N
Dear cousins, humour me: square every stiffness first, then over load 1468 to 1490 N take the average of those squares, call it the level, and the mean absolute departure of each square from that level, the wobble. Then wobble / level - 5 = -4.96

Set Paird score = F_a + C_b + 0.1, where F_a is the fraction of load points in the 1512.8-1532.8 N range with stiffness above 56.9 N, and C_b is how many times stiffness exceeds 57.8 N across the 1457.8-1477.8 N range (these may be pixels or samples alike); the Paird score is 5.1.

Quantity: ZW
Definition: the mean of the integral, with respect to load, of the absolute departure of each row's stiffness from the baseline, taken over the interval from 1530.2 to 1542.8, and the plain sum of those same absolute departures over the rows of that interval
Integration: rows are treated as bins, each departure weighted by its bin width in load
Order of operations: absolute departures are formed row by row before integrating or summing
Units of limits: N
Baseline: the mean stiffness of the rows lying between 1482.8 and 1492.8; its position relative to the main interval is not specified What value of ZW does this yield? 52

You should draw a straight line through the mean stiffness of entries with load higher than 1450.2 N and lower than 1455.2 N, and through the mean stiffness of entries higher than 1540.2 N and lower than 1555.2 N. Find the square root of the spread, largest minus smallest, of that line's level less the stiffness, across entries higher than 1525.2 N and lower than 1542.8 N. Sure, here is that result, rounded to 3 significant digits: 1.96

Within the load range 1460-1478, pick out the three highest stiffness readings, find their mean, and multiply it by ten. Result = 594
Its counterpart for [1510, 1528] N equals 527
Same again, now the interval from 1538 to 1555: 508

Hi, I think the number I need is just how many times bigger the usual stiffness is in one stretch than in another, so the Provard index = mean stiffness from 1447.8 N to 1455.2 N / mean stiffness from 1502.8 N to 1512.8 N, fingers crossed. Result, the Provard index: 1.14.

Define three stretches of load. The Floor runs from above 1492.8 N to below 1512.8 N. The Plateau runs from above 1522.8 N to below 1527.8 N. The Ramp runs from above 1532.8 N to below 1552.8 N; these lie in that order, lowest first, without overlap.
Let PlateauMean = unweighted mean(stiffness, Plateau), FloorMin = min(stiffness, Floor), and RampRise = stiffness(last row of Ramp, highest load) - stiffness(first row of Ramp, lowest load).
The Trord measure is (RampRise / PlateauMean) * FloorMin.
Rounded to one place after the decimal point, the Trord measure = -2.5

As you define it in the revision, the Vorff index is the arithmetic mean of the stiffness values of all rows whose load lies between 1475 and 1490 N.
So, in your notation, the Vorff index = 58.4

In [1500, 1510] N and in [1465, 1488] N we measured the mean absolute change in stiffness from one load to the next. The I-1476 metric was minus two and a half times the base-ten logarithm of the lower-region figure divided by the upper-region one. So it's -1.1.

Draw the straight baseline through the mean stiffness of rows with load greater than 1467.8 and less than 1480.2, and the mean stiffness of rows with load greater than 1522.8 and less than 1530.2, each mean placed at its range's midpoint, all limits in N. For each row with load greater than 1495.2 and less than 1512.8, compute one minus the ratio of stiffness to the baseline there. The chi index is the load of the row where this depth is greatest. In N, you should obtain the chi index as 1506.5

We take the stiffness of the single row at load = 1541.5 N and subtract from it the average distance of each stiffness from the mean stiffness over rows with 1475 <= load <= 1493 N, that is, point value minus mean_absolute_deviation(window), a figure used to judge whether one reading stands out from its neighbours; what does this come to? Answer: 49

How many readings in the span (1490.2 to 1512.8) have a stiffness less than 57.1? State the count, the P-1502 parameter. 9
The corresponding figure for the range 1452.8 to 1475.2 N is 1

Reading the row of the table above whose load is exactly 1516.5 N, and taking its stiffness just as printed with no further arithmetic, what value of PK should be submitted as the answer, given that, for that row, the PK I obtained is 51.59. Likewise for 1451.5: 59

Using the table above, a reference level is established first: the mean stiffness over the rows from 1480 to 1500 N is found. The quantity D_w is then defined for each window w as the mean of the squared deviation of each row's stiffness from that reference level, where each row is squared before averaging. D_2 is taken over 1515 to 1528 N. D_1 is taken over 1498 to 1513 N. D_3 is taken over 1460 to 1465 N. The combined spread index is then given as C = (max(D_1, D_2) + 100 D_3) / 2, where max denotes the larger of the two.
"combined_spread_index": 54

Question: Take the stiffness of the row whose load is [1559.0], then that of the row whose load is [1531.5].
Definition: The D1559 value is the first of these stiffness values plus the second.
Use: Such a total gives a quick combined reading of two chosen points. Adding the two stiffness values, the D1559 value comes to 101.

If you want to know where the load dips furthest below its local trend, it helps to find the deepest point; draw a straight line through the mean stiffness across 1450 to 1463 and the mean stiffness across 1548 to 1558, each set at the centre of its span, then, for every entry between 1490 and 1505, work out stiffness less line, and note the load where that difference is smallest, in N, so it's 1504.0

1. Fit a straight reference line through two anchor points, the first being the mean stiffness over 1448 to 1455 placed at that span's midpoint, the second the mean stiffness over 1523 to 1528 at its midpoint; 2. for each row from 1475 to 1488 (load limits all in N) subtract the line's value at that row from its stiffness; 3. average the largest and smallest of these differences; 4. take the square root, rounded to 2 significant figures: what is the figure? 1.6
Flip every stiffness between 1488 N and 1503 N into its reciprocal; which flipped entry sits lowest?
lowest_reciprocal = 0.0177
